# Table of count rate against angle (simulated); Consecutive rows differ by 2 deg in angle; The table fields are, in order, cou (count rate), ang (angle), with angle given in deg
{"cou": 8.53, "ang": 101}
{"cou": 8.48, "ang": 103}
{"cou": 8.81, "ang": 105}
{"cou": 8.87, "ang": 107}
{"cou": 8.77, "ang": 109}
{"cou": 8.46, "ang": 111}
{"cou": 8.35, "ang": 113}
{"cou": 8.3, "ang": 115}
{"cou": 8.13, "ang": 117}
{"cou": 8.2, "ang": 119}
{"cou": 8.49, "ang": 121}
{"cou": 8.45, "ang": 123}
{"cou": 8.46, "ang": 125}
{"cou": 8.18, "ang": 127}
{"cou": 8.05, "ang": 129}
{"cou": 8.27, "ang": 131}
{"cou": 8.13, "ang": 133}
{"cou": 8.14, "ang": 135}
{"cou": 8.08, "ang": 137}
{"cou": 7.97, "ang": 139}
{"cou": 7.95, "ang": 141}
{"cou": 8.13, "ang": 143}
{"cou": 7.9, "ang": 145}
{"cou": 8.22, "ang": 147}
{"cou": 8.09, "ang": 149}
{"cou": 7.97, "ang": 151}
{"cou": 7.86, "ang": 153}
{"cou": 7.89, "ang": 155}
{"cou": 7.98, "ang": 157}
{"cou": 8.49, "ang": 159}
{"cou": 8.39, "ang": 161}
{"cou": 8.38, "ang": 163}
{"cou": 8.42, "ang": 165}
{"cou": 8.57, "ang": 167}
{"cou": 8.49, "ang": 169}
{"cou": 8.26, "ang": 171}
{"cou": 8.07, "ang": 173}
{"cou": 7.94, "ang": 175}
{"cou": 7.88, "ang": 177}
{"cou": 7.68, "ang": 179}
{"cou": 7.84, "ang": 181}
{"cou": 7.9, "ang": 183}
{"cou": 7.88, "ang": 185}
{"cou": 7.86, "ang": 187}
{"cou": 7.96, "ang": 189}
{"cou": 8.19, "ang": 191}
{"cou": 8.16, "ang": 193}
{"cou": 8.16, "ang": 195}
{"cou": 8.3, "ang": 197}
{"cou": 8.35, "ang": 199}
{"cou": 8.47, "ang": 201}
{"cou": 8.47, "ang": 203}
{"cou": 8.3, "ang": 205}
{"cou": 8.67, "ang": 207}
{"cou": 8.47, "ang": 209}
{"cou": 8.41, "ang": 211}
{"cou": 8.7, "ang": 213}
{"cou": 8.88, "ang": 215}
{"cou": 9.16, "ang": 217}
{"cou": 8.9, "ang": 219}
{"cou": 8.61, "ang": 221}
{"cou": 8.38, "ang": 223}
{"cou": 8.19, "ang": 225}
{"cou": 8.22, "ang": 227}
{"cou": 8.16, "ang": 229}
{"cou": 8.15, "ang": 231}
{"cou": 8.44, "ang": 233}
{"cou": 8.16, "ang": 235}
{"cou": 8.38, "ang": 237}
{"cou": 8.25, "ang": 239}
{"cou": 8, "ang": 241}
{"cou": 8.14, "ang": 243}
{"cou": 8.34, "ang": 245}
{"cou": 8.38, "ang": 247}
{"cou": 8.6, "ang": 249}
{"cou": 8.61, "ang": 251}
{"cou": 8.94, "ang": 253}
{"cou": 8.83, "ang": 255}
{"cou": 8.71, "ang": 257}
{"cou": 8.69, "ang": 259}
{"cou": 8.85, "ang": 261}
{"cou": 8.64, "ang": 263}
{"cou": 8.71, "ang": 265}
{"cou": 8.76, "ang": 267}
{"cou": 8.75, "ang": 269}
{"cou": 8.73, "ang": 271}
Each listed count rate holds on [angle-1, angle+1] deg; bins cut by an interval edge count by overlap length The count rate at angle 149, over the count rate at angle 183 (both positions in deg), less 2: -0.98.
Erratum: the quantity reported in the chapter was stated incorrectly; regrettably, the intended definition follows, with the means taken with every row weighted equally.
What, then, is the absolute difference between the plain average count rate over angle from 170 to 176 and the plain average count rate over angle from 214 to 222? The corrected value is 0.80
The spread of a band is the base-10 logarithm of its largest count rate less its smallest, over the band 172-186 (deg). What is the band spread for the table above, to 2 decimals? -0.41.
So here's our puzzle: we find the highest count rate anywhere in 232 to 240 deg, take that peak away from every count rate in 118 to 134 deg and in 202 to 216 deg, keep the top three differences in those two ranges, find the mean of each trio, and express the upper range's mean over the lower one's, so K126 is 11.6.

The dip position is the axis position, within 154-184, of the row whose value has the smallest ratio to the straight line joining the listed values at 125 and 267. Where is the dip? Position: 179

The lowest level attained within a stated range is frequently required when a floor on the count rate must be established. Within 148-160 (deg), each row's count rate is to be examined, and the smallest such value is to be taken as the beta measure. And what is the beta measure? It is 7.86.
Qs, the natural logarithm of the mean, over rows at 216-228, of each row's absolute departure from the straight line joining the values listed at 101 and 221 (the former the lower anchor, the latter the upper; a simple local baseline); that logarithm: -1.2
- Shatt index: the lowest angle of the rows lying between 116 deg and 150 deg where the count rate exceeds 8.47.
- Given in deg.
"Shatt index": 121 deg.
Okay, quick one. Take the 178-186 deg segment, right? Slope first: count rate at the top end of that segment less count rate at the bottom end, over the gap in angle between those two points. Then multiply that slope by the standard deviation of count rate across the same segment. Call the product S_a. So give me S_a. 0.003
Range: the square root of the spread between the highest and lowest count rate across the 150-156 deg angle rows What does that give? 0.33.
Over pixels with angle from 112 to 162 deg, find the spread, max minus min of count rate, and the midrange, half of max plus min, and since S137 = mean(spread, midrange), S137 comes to 4.40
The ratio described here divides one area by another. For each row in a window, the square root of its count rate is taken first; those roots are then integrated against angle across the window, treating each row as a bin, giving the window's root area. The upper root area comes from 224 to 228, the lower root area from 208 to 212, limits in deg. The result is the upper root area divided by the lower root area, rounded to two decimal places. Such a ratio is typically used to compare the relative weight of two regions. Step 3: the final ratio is 0.99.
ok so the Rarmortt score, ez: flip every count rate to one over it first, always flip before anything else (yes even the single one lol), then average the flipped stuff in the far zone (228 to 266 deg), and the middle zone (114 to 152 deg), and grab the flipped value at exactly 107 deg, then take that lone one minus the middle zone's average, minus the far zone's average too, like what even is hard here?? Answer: -0.128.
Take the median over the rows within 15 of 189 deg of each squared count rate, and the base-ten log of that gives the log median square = 1.80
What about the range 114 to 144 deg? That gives 1.82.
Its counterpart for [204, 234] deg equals 1.85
